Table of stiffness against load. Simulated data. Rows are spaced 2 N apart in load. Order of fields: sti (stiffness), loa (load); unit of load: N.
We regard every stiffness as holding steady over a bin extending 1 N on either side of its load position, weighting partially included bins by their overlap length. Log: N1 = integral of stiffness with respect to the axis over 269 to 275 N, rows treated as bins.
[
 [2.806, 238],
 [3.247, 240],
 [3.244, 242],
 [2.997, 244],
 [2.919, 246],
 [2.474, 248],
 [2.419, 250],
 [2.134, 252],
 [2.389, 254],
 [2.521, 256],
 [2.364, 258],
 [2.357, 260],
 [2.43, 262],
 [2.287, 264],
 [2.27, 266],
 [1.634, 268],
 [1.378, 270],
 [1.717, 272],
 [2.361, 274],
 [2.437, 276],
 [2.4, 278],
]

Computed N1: 11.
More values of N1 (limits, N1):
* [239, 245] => 19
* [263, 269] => 12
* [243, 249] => 17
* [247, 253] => 14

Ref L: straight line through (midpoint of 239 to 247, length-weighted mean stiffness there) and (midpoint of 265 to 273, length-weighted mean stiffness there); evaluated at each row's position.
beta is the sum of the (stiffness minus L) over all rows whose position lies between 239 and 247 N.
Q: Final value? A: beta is 0.00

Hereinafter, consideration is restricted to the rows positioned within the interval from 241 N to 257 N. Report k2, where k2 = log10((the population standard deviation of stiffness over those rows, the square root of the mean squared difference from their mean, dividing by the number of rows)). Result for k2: -0.46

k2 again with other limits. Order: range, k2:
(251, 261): -0.90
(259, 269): -0.54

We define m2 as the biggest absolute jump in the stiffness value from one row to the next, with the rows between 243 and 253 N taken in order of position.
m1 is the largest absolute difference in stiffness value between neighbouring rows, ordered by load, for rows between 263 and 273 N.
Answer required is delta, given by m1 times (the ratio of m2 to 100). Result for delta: 0.0028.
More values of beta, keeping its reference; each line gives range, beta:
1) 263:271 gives 0.15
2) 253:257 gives -0.05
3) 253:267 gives 1.09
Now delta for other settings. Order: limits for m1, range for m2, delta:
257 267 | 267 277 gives 0.0009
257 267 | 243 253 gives 0.0006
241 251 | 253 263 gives 0.0007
